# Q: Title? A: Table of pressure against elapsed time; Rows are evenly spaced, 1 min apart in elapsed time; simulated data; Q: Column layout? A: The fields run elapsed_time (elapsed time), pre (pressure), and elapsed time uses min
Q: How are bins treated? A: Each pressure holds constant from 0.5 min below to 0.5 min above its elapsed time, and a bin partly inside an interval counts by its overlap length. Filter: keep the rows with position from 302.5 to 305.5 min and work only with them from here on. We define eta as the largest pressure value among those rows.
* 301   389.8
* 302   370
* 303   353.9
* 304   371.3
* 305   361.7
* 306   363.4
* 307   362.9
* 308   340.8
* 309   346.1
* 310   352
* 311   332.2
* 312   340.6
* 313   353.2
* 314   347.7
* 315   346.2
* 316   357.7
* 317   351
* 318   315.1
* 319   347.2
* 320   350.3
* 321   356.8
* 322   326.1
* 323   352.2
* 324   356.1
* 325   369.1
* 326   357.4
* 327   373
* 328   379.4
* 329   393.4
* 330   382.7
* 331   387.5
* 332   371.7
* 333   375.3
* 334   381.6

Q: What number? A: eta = 371.3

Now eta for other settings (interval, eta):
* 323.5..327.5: 373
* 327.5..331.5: 393.4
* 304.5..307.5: 363.4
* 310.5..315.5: 353.2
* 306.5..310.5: 362.9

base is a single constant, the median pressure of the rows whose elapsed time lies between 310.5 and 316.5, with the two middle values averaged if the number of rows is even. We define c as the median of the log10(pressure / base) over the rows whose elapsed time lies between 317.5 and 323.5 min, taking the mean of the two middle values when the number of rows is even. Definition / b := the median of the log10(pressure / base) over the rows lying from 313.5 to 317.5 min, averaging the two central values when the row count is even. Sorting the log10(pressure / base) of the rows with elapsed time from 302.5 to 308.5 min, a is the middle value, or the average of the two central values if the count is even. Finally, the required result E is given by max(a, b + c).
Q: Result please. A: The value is 0.019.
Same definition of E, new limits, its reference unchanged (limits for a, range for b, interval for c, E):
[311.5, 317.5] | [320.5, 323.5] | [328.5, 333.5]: 0.049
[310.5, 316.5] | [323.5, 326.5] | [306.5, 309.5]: 0.012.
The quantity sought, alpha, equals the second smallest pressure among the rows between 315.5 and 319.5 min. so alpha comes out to 347.2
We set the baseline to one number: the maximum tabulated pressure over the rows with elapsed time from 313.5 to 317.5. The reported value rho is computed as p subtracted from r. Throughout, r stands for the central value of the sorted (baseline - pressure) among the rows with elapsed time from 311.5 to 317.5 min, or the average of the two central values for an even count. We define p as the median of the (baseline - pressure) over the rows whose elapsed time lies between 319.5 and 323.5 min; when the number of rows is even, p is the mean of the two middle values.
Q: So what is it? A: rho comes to 2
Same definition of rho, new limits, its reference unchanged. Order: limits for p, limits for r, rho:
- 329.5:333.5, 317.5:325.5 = 28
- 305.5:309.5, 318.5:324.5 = 3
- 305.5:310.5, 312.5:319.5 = 4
